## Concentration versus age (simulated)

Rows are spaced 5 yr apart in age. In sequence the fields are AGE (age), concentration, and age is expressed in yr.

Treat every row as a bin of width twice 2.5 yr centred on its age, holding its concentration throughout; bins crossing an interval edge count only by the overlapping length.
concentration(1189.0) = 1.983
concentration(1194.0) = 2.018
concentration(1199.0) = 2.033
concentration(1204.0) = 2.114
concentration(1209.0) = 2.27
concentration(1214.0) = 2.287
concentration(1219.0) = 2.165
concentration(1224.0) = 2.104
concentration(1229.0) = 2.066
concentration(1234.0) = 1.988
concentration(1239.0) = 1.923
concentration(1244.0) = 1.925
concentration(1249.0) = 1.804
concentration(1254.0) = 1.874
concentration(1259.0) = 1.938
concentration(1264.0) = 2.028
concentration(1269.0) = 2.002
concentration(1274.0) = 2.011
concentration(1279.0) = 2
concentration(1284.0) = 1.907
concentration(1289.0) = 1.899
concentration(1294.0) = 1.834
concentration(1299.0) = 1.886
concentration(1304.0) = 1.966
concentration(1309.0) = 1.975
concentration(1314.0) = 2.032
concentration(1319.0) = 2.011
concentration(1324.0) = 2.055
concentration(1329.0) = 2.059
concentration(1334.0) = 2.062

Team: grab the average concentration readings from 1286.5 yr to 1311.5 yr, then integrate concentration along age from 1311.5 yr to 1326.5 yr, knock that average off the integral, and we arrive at 29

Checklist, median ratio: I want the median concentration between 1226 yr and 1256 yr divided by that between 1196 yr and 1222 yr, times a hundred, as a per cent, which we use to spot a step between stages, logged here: 89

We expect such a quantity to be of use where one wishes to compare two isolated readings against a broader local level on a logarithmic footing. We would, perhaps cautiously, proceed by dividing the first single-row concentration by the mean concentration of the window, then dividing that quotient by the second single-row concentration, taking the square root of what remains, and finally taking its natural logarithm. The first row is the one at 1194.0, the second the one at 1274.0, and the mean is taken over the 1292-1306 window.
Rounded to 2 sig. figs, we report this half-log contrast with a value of -0.32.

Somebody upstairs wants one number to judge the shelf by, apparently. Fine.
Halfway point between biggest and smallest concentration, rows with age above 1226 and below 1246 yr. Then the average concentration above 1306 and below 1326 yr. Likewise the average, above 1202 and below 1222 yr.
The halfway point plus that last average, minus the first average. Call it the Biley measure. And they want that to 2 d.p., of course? 2.19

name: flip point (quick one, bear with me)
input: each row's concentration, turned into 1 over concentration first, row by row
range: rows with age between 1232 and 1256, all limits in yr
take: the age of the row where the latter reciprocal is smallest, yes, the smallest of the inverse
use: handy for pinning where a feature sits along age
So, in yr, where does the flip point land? 1234.0 yr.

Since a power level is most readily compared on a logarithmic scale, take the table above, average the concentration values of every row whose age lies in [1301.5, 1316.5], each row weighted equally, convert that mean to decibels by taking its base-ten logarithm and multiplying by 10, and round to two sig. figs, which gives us 3.0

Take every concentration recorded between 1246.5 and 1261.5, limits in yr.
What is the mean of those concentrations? 1.87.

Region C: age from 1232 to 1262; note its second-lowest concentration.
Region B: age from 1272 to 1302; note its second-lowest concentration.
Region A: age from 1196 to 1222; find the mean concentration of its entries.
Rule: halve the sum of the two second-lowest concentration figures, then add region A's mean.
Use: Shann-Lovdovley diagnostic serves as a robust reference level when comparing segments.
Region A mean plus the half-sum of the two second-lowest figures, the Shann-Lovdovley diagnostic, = 4.05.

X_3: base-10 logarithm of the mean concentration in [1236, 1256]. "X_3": 0.275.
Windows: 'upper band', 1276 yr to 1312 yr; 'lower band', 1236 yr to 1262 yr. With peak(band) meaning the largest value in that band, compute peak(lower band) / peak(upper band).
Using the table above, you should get 0.97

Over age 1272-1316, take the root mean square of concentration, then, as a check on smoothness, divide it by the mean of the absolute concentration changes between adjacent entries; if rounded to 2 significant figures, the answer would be 42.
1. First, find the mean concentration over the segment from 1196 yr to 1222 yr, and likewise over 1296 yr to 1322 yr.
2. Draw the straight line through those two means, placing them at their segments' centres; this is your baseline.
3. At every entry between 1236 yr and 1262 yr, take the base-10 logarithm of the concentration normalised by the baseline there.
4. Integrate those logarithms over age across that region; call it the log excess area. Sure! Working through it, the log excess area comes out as -1.1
